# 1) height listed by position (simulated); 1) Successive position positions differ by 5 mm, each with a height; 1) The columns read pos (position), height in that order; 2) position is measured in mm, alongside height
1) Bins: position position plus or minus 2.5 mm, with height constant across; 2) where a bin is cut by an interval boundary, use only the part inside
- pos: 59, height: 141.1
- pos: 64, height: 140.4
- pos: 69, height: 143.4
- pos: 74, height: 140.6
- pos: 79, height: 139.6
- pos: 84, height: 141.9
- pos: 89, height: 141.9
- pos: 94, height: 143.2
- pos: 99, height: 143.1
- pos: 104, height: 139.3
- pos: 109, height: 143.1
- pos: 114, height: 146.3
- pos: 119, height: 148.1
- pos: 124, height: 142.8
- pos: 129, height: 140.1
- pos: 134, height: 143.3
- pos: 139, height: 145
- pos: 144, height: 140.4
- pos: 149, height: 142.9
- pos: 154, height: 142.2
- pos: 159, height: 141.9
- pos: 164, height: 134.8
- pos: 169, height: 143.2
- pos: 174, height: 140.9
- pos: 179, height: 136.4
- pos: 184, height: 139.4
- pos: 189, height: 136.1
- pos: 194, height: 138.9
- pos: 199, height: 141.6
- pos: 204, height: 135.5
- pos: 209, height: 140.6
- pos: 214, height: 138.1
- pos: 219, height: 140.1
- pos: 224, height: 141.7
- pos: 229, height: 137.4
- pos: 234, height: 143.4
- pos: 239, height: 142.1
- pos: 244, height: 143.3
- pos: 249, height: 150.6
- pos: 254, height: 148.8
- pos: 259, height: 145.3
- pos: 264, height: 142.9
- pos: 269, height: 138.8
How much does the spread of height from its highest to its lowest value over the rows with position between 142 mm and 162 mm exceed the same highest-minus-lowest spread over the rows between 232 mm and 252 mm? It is -6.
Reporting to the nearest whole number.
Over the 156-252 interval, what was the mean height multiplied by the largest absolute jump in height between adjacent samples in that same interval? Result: 1179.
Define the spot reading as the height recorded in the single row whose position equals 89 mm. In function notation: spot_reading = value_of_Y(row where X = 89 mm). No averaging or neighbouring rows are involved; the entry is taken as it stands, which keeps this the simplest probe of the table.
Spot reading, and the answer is 141.9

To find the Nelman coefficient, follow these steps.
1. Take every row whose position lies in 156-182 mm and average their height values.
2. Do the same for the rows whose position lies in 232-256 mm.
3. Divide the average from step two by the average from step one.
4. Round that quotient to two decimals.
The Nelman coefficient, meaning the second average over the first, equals 1.04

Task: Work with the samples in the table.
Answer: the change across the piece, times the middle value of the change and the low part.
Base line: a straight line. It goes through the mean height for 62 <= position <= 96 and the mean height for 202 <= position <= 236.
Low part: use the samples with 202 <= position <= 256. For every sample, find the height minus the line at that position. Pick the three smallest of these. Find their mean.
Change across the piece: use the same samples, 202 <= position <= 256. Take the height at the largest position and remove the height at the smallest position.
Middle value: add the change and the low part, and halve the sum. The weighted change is 71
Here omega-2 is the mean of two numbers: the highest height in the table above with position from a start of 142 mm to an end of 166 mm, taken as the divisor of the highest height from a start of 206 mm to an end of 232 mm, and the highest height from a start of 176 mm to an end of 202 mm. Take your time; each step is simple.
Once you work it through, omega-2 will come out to 71.3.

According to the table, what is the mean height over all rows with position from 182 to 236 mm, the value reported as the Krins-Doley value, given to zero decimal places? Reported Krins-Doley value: 139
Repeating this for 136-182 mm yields 141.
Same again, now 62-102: 142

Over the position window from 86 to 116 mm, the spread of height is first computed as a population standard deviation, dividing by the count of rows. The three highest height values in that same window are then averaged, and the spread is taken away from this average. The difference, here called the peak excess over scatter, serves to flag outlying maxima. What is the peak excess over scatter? 142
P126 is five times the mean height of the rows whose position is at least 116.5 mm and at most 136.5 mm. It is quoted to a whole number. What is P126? 718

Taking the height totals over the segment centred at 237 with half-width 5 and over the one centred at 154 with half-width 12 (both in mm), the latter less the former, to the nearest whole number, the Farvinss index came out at 417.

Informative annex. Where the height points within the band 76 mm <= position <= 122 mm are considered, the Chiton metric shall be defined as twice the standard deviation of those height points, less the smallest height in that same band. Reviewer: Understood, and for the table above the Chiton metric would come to -134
